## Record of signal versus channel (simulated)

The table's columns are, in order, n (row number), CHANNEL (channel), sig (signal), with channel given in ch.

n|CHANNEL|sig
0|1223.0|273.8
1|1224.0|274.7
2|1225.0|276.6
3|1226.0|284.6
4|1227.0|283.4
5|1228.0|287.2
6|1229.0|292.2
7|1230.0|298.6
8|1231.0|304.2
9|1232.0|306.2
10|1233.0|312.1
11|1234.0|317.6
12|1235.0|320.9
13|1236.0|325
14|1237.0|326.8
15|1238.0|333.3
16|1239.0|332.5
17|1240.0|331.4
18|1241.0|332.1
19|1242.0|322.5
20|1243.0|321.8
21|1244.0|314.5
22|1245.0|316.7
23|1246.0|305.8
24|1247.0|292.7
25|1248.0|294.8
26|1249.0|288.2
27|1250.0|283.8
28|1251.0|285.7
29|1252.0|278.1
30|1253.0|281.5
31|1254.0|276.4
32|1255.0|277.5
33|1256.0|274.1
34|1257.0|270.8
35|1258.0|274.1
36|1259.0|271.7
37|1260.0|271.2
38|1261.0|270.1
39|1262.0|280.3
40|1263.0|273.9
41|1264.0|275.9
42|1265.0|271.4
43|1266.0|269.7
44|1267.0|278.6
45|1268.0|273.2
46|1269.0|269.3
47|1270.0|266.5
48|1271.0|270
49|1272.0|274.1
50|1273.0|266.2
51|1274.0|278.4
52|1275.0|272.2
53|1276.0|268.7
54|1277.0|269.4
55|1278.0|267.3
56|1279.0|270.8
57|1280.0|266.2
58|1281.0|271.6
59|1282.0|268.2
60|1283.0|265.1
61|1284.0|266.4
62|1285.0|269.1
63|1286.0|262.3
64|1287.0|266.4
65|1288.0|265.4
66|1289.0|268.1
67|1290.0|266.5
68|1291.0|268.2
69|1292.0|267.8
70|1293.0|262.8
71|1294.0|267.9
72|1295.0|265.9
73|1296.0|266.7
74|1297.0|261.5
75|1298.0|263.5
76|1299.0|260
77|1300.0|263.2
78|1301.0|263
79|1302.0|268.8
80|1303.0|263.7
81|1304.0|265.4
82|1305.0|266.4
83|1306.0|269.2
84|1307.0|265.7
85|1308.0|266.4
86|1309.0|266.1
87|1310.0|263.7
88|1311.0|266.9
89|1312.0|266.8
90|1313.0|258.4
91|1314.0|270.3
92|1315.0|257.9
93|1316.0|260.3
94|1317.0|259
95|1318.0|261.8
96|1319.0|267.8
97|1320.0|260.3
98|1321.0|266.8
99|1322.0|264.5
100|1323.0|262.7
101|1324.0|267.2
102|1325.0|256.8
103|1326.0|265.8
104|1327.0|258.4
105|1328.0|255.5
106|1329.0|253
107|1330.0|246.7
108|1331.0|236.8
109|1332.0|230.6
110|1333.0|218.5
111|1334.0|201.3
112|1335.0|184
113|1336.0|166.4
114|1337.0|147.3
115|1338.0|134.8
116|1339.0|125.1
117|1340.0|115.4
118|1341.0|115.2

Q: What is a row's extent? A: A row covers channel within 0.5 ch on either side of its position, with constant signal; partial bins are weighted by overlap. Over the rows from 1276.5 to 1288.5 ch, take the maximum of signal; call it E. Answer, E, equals 271.6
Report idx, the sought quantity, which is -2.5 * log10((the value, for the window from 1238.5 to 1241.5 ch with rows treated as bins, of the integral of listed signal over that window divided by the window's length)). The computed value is -6.30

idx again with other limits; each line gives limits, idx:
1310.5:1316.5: -6.05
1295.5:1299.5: -6.05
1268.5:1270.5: -6.07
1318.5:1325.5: -6.05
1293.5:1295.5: -6.07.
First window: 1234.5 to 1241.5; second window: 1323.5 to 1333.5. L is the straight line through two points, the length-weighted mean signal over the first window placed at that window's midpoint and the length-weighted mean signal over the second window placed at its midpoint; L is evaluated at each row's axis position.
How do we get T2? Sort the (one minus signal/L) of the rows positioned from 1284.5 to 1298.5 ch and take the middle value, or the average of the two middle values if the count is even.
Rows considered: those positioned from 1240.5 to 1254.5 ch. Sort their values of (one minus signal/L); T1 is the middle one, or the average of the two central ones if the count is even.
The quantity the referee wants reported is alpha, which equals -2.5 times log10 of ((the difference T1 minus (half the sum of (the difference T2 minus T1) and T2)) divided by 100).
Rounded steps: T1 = 0.083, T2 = 0.055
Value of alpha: 7.9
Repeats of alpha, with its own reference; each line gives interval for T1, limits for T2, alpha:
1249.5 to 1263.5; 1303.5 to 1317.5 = 6.9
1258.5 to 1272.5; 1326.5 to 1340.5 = 9.3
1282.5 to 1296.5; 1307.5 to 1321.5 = 7.5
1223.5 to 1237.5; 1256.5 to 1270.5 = 8.5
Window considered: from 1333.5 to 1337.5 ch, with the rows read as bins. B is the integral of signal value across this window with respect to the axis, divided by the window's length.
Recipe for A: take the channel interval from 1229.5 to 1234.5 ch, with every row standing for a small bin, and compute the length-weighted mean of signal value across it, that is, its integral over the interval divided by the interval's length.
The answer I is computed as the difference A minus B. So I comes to 133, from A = 308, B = 175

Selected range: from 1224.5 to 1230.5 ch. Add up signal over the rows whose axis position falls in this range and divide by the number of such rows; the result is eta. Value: 287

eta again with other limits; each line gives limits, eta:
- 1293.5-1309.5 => 265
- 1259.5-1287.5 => 270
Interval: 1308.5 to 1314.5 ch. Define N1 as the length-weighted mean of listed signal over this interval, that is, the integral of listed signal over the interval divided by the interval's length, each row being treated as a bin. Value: 265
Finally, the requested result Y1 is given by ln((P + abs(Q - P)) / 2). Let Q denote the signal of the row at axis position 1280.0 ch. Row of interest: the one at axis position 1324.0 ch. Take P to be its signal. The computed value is 4.90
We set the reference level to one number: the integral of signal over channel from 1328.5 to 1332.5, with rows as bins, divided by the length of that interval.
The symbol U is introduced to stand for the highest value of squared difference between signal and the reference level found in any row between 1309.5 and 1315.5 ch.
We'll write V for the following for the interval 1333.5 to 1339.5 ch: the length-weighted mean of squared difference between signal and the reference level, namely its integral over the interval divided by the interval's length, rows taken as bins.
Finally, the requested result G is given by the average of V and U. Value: 4127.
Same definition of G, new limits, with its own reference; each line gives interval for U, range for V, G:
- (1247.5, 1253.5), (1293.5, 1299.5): 1662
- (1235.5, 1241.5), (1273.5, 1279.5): 4626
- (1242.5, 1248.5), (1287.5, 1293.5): 3509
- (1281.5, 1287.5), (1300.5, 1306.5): 672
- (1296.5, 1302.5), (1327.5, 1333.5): 451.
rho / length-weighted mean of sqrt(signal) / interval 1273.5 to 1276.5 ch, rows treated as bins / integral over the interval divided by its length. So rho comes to 16.5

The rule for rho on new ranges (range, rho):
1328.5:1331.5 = 15.7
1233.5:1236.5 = 17.9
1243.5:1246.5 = 17.7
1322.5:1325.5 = 16.2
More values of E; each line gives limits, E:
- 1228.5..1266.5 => 333.3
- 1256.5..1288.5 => 280.3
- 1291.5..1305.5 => 268.8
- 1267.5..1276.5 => 278.4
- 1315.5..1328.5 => 267.8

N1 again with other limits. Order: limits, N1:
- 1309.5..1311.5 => 265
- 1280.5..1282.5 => 270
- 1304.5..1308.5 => 267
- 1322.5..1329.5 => 260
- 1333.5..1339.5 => 160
